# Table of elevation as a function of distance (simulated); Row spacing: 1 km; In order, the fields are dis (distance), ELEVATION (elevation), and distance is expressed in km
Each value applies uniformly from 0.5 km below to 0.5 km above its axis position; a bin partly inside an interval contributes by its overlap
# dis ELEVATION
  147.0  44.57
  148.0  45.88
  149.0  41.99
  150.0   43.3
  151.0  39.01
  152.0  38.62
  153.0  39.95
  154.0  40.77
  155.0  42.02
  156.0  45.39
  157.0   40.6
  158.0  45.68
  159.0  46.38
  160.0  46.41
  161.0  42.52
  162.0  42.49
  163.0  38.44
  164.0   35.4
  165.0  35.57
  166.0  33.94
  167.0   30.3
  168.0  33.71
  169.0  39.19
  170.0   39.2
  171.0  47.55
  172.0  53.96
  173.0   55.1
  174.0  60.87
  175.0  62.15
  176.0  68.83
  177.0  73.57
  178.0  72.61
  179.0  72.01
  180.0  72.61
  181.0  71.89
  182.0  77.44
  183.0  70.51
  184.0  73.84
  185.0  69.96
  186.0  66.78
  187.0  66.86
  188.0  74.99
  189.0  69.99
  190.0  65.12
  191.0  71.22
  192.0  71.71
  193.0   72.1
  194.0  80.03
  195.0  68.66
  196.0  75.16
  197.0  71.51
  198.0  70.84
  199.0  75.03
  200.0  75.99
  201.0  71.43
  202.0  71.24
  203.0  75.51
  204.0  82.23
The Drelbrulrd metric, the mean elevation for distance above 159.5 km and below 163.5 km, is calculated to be 42.5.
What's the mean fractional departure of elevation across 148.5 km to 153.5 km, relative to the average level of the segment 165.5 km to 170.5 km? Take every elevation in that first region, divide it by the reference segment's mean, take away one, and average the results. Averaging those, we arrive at 0.15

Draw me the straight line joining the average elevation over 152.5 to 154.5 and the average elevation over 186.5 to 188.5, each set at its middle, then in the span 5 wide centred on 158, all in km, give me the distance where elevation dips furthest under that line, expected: 157.0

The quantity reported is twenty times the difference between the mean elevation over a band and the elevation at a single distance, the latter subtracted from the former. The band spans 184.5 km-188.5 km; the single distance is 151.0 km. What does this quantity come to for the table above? 613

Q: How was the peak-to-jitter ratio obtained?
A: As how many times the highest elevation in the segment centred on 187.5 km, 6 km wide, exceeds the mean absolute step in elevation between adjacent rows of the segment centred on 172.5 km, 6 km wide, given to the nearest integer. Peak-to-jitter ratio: 16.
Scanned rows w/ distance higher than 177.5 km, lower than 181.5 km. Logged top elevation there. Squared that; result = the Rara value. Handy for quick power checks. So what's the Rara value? 5272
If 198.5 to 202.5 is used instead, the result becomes 5774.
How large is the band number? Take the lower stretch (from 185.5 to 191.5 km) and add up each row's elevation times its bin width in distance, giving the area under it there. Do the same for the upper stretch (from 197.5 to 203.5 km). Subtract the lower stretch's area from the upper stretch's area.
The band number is 25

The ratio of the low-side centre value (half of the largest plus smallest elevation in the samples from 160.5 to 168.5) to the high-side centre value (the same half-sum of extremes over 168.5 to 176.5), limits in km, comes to 0.67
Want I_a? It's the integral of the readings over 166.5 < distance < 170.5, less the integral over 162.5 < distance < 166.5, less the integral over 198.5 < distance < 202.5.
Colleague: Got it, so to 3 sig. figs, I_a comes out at -295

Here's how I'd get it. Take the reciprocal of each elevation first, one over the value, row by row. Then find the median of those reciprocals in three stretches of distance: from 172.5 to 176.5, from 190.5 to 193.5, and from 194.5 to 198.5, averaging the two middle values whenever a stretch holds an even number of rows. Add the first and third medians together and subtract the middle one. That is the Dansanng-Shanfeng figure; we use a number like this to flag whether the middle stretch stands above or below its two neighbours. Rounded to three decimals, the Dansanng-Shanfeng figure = 0.016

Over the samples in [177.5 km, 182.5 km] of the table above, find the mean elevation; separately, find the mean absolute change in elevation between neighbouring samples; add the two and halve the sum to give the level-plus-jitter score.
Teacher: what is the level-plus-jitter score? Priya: 38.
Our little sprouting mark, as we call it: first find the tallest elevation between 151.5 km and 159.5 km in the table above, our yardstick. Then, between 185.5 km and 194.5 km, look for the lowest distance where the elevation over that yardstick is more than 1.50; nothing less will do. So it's 188.0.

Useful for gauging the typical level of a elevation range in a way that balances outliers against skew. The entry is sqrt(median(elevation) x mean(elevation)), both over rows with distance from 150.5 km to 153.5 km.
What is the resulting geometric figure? 39.1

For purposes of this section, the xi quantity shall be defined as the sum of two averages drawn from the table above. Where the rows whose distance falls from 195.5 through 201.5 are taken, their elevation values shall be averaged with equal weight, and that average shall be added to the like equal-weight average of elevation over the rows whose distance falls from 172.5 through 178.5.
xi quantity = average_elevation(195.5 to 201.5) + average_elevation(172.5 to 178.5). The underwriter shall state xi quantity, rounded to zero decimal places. 139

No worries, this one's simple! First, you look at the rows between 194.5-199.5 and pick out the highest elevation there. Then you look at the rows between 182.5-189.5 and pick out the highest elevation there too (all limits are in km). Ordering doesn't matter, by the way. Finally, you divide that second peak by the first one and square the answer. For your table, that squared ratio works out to 1.0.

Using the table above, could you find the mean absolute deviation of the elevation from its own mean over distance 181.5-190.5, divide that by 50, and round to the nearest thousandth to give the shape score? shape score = 0.064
